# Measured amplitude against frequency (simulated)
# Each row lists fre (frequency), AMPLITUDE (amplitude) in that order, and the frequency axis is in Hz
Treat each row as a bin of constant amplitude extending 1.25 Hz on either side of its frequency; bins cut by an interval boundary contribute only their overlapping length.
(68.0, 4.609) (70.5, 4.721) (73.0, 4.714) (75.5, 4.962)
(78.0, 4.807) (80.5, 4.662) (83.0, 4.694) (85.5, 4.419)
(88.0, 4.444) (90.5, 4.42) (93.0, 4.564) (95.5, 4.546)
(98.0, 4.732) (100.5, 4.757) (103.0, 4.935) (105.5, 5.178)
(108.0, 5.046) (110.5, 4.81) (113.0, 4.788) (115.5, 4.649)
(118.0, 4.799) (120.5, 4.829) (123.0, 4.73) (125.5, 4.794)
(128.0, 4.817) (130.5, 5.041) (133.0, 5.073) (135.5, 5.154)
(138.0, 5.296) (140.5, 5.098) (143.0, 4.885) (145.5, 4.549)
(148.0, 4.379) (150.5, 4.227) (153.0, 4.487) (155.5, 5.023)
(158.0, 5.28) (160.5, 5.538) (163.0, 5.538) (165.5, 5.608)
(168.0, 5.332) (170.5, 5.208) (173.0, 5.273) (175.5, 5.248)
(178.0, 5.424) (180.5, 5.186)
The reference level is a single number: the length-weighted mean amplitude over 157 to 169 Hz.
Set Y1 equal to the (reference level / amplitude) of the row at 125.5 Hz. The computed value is 1.14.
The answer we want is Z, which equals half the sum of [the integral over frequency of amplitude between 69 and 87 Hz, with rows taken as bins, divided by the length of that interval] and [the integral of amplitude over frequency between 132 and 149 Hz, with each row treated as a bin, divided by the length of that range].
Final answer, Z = 4.8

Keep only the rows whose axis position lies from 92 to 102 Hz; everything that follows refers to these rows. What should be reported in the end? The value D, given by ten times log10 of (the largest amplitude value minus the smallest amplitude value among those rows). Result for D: -6.8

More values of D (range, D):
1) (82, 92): -5.6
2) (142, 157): -1.0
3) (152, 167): 0.5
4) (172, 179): -7.5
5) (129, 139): -5.9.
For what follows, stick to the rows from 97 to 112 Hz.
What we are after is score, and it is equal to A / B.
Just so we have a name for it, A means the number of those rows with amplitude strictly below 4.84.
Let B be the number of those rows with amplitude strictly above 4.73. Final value 0.5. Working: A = 3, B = 6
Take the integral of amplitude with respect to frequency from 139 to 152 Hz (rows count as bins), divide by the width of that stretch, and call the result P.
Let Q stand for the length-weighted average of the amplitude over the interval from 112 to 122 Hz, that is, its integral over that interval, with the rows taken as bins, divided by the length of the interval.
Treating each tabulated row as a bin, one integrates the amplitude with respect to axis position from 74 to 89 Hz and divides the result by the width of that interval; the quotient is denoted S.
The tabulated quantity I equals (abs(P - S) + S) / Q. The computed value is 0.99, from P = 4.64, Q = 4.8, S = 4.67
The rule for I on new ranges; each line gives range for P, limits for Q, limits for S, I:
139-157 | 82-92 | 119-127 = 1.09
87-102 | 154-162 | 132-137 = 1.08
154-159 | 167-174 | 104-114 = 0.97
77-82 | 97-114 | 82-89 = 0.97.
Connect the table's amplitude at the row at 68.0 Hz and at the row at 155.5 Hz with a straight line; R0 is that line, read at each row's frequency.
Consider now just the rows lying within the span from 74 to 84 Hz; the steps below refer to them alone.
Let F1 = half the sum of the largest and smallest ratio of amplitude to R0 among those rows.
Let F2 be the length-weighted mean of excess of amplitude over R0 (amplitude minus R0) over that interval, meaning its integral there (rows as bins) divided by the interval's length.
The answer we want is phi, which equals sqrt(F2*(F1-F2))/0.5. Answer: 0.7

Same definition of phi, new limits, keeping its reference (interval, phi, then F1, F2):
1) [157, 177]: 1.0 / 1.06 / 0.30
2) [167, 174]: 0.8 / 1.04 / 0.17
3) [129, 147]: 0.5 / 0.99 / 0.06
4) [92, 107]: 0.4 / 1.02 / 0.04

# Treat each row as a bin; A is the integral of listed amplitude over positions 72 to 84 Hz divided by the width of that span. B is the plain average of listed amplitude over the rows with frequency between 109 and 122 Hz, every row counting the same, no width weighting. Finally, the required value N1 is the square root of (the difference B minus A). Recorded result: 0.1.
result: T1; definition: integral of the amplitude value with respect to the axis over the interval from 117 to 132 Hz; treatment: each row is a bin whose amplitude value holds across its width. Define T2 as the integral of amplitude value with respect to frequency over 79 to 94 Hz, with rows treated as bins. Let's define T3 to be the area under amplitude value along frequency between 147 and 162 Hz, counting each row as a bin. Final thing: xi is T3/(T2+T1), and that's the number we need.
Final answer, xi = 0.52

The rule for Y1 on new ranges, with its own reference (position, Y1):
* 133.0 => 1.08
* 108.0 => 1.08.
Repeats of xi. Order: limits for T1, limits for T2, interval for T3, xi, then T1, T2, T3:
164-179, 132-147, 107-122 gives 0.47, 80.3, 75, 72.2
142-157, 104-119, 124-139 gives 0.53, 69.0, 73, 75.3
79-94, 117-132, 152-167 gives 0.56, 68.1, 73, 78.9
